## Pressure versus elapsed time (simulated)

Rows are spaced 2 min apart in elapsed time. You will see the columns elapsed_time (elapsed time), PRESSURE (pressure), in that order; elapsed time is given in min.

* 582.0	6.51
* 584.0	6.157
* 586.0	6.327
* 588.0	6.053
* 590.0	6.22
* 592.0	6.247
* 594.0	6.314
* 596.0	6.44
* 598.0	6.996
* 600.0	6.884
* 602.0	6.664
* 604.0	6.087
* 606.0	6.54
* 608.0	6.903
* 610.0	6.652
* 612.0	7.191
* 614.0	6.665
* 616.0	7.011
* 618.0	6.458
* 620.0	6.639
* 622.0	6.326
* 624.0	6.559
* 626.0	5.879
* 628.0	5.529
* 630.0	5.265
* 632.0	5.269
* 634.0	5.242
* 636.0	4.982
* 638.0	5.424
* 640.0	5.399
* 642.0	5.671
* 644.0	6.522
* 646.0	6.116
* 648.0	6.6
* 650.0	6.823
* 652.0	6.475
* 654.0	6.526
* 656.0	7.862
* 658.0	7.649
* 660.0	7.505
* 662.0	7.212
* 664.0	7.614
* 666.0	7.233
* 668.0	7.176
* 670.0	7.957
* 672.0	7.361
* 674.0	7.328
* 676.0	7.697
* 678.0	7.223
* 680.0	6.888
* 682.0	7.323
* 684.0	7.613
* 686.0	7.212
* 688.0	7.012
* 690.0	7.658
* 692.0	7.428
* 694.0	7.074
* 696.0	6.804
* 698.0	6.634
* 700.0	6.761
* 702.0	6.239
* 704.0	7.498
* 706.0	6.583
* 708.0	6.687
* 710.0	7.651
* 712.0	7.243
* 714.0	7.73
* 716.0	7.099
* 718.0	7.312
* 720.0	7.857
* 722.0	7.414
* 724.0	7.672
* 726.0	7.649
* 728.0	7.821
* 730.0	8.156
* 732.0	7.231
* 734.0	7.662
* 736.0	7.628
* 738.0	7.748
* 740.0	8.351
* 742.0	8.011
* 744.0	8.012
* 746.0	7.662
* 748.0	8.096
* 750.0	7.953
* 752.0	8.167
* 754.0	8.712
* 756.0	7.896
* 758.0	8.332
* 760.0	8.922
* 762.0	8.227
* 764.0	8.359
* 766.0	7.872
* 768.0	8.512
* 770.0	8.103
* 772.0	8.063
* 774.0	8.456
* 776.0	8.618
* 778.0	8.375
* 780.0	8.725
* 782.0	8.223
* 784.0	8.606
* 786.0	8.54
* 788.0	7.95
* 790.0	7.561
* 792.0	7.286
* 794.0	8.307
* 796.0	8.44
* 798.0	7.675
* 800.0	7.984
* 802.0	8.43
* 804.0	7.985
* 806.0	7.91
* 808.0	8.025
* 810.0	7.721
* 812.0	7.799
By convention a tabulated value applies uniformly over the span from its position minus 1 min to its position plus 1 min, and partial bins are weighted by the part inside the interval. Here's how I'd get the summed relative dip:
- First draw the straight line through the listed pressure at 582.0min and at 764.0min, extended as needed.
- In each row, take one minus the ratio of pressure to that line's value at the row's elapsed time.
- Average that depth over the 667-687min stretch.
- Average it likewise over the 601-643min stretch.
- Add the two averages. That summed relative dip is 0.13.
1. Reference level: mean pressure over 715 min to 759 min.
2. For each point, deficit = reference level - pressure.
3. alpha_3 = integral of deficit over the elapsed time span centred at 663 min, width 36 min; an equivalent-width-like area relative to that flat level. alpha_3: 24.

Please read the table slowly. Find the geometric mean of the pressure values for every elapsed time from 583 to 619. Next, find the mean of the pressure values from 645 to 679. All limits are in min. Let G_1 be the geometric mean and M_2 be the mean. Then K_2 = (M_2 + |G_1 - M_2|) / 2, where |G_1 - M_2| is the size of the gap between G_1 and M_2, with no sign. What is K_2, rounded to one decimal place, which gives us 3.9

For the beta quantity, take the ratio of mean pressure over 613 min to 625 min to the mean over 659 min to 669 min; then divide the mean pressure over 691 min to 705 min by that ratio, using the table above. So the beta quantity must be 7.7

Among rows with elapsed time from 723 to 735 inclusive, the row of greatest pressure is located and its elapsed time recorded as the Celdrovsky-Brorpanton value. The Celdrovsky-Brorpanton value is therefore 730.0 min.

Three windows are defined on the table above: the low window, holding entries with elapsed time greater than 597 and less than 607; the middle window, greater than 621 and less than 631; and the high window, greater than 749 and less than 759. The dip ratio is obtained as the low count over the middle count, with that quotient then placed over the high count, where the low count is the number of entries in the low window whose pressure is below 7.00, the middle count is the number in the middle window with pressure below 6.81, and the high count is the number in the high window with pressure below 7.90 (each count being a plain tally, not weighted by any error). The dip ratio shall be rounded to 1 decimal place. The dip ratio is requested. 1.0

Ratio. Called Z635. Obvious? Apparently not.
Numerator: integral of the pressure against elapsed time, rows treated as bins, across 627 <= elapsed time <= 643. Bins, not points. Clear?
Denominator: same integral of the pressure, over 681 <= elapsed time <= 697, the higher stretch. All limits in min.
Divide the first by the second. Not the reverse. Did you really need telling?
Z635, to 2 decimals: 0.74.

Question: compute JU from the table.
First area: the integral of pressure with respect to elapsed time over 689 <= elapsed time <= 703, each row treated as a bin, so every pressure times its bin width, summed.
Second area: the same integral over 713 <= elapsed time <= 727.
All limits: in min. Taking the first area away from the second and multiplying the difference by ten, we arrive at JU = 83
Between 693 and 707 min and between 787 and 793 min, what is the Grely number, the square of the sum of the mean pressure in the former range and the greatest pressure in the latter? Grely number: 218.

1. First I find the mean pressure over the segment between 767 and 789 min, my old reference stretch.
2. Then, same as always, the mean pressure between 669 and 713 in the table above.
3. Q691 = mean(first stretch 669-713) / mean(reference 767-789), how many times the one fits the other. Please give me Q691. 0.86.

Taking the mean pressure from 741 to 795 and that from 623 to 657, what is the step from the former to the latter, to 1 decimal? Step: -2.2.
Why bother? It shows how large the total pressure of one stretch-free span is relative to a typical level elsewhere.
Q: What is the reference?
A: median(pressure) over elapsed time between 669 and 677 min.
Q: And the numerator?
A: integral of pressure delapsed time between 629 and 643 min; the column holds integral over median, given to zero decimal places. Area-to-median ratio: 10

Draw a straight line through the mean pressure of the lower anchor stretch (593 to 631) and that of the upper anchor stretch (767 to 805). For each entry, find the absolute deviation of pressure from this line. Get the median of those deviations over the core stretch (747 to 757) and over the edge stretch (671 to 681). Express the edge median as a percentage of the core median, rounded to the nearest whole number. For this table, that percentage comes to 96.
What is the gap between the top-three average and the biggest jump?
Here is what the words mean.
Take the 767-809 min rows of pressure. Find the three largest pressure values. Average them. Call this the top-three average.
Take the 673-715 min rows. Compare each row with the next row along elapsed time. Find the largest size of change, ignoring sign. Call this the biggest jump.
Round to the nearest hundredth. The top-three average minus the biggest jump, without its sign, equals 7.39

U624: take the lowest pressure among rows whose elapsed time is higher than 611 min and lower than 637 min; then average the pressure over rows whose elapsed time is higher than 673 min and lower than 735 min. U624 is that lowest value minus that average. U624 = -2.3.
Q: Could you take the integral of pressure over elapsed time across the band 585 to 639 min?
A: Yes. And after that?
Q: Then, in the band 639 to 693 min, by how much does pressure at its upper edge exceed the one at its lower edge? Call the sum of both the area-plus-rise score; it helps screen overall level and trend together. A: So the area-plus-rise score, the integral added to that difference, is 340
